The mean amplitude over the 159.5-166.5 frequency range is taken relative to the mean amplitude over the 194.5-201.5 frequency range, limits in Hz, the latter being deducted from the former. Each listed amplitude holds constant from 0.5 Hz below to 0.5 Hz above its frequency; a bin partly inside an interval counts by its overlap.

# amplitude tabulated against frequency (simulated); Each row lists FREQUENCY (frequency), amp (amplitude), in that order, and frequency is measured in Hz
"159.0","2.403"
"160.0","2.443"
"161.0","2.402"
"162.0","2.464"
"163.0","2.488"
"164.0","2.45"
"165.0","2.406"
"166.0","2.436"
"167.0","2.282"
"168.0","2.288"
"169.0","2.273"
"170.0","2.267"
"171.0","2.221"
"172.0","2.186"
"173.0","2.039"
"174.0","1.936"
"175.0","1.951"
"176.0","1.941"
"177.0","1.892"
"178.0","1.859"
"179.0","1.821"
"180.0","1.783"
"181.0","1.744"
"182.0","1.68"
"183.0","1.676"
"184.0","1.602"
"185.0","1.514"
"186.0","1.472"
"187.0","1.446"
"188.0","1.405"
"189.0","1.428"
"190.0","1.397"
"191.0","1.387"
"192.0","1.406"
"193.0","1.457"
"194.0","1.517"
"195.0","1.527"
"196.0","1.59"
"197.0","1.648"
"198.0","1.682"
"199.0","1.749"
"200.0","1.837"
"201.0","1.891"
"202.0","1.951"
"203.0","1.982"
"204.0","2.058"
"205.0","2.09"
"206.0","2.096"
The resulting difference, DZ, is 0.74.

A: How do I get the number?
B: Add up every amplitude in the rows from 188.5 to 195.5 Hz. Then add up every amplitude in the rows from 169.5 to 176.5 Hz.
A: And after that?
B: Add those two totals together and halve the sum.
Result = 12.3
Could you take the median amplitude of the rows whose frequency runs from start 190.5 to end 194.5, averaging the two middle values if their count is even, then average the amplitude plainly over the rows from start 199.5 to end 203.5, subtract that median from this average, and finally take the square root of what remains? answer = 0.70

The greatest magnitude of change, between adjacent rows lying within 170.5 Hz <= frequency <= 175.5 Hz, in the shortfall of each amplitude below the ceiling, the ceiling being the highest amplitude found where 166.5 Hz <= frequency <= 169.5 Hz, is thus 0.15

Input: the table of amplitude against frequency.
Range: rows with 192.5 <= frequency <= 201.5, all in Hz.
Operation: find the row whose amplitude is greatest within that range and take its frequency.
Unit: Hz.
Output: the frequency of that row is 201.0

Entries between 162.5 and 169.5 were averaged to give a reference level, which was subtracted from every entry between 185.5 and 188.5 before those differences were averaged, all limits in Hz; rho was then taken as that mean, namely -0.93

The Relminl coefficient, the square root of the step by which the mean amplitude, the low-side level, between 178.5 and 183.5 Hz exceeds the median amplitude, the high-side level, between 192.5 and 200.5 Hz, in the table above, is 0.35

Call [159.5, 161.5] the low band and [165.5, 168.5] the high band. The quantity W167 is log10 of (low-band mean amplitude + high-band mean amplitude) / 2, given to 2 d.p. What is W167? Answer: 0.38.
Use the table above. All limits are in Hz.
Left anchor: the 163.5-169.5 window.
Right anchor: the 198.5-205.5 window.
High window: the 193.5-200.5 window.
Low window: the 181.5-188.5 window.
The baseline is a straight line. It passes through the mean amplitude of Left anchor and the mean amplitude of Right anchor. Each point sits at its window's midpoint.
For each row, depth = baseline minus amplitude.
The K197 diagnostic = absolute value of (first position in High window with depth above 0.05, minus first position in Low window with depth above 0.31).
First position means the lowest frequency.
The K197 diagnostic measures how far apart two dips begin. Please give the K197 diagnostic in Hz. 12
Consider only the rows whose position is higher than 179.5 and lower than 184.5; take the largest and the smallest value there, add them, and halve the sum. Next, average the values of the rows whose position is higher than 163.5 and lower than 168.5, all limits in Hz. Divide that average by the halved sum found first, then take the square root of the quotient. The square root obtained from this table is 1.18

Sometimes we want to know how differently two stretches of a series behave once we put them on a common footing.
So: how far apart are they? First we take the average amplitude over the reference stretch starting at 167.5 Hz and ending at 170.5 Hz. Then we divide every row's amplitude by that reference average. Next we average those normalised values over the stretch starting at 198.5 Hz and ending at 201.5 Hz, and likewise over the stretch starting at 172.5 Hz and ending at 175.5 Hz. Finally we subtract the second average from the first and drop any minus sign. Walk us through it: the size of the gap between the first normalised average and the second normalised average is 0.07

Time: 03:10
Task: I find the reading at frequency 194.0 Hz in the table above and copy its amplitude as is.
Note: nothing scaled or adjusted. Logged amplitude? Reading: 1.517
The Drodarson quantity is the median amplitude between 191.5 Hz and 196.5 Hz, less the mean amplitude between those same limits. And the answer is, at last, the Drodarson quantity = 0.018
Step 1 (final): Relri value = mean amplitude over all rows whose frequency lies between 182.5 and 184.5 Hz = 1.6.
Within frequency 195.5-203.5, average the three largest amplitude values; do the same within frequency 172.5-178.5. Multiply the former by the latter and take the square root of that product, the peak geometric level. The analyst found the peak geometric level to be 1.96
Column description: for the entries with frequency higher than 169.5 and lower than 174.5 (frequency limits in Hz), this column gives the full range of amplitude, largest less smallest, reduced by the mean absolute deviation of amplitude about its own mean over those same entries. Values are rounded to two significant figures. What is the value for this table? 0.22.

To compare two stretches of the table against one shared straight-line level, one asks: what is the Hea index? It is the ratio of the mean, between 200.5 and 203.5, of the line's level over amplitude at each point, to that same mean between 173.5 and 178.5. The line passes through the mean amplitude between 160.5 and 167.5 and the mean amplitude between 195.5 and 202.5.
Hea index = 0.77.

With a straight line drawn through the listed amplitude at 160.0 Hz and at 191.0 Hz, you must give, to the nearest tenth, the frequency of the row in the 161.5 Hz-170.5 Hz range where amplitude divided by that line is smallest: 167.0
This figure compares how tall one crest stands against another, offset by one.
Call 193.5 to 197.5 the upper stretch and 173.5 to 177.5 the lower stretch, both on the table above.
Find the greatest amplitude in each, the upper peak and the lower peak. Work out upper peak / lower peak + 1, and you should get 1.8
